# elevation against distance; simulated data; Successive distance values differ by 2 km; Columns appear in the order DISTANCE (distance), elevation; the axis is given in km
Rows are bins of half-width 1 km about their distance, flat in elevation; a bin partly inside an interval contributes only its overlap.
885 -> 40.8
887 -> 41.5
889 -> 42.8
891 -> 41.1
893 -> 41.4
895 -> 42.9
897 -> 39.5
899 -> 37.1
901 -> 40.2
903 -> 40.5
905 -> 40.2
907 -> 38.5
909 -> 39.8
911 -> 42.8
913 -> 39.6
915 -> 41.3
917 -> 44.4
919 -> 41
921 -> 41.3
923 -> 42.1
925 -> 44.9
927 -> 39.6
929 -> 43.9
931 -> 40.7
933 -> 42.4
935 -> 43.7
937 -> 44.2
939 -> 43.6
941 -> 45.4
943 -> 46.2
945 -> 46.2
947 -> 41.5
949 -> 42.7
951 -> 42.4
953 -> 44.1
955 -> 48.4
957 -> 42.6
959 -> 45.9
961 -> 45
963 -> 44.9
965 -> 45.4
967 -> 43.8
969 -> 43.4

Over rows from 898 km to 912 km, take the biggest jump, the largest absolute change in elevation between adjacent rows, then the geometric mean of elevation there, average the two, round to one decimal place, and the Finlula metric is 21.5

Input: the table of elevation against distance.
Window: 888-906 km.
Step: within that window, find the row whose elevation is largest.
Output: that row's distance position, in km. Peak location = 895 km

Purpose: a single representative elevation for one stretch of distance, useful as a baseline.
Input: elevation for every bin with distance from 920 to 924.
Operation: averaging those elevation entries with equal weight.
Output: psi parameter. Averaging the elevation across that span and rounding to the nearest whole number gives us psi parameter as 42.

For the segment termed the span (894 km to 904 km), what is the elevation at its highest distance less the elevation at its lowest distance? -2.4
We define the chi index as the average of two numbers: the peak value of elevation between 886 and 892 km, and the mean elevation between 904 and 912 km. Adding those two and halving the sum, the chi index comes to 41.6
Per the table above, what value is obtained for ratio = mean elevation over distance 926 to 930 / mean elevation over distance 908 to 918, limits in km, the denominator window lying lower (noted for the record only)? 1.00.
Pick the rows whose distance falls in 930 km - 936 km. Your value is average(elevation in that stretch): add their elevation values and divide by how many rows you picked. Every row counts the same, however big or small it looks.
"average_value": 42.3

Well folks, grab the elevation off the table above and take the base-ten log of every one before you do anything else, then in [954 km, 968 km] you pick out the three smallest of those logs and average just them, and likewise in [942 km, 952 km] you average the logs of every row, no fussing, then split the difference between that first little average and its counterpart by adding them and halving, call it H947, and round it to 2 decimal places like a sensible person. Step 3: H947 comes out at 1.64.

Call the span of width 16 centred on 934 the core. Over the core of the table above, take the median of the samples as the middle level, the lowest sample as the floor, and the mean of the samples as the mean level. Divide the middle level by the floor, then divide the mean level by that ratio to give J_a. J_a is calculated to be 39.0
